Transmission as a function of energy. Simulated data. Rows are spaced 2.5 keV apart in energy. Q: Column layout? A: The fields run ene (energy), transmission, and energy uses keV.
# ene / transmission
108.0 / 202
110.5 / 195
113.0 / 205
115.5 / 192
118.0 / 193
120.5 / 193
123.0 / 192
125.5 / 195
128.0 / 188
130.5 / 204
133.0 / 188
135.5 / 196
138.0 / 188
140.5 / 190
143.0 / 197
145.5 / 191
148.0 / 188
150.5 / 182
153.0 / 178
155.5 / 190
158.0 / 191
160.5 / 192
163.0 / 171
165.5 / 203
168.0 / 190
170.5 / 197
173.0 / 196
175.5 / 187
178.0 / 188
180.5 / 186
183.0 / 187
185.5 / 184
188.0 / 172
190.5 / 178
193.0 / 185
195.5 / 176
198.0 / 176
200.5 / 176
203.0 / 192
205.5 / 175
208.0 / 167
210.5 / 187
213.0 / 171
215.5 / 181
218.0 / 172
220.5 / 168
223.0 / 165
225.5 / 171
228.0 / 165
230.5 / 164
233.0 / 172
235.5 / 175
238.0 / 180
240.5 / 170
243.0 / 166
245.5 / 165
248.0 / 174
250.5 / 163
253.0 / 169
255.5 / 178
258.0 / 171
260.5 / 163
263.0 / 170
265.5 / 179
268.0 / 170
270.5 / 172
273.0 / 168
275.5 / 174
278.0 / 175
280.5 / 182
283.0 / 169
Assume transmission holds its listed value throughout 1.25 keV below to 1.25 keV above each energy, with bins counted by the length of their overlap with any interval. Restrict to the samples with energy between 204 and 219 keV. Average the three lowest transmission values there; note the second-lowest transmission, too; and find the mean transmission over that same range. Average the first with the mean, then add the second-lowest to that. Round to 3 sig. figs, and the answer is 344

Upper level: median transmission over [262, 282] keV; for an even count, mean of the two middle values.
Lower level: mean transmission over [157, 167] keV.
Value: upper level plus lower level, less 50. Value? 312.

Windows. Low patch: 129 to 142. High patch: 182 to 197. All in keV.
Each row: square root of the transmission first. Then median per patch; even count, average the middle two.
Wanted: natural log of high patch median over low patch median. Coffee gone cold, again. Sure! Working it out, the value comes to -0.024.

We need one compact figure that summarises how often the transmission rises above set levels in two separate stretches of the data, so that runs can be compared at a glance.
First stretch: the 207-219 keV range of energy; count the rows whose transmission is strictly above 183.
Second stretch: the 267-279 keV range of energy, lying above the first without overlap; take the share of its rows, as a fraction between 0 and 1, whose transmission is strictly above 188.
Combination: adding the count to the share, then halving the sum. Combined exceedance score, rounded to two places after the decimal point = 0.50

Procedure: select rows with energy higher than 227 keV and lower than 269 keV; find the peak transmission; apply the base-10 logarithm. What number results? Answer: 2.26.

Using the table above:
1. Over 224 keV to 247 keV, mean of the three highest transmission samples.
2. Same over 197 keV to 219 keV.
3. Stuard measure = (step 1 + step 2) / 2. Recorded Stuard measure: 181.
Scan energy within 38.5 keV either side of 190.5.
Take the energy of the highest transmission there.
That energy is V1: 165.5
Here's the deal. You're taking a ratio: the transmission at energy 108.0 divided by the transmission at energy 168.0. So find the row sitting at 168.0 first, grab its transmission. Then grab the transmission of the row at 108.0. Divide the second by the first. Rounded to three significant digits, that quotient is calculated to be 1.06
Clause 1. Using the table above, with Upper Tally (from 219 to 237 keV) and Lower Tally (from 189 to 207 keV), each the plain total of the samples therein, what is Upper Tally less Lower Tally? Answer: -78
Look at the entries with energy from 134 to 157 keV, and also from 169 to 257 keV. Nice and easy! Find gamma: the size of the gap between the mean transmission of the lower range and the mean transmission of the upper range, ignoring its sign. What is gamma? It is 12.4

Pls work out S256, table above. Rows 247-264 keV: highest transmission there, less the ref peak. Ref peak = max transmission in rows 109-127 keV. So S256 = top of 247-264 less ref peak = -27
